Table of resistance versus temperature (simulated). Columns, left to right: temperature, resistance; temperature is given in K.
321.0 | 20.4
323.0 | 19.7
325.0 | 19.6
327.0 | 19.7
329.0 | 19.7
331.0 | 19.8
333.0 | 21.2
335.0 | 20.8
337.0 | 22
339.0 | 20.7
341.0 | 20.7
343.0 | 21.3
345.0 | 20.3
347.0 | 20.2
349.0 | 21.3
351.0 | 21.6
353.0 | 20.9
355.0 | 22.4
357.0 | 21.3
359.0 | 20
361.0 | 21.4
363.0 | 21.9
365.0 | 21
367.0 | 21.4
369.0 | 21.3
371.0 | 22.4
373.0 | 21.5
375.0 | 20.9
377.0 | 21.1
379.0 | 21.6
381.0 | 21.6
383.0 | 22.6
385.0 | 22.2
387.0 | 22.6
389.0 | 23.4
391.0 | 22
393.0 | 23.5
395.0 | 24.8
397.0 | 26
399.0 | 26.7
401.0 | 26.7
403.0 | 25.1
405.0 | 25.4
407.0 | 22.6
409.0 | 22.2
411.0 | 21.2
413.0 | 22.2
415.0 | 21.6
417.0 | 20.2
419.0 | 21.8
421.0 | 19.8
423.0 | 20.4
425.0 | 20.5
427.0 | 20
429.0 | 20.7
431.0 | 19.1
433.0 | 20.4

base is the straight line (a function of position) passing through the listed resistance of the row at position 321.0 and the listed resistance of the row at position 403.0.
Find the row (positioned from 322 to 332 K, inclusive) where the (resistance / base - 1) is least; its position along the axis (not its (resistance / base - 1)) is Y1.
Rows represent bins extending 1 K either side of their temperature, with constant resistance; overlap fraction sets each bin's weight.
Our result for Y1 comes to 331.0 K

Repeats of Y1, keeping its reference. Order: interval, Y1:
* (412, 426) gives 421.0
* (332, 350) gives 347.0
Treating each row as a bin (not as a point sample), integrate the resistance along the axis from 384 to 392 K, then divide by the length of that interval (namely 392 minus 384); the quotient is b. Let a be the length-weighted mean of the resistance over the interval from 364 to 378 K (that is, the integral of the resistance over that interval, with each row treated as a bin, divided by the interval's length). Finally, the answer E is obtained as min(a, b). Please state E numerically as 21.4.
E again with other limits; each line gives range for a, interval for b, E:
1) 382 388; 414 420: 21.2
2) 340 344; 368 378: 21.0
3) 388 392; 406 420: 21.7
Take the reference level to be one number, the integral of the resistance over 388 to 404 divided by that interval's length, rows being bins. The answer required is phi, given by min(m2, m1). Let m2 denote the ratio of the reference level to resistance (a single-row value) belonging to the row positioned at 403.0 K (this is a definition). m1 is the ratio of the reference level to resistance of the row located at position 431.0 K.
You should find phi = 0.99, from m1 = 1.30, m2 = 0.99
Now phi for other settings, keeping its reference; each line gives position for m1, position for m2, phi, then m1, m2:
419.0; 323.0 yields 1.14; 1.14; 1.26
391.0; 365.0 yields 1.13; 1.13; 1.18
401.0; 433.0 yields 0.93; 0.93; 1.21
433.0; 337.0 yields 1.13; 1.21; 1.13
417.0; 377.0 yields 1.17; 1.23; 1.17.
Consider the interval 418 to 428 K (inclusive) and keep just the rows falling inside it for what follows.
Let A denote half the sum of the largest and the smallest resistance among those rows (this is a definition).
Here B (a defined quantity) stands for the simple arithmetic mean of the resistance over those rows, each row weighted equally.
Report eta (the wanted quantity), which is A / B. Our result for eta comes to 1.01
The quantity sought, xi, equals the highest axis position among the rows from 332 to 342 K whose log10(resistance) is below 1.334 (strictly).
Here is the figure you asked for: 341.0 K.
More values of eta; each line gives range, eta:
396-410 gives 0.98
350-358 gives 1.00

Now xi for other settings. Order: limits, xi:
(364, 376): 375.0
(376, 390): 377.0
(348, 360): 359.0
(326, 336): 335.0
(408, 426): 425.0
